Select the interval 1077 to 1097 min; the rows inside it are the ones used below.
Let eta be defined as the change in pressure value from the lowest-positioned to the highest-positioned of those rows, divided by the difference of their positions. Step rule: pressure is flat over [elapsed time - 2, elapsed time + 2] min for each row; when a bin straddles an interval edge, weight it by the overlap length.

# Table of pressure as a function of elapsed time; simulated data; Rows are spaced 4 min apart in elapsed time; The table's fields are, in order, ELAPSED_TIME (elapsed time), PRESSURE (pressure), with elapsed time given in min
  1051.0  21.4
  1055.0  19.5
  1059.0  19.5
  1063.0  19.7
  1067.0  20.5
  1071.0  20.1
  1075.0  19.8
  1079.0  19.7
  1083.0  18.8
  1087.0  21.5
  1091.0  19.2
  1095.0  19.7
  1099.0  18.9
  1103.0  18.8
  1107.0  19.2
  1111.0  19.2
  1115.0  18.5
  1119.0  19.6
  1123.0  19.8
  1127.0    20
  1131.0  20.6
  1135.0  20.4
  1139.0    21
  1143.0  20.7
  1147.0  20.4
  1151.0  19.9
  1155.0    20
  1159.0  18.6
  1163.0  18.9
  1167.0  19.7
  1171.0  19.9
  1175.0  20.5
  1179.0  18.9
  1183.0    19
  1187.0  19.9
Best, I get 0.000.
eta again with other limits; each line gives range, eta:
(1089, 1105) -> -0.033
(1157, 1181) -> 0.015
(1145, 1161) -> -0.150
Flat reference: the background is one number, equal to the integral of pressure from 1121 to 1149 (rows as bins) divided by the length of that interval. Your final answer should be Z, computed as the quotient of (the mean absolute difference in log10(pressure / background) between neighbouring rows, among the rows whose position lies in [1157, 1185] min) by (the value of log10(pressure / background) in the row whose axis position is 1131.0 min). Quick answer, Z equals 3.4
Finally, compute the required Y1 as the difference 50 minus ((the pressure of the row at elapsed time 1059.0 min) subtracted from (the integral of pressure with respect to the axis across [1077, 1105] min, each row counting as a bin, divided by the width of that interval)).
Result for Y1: 50.0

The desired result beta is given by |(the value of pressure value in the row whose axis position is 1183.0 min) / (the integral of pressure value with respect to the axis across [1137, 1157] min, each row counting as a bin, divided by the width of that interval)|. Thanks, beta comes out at 0.93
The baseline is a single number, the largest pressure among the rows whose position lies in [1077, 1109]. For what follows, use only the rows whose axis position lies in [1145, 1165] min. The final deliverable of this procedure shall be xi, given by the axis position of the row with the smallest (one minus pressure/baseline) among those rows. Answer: 1147.0 min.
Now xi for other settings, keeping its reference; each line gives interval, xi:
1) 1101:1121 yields 1119.0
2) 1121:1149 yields 1139.0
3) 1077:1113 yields 1087.0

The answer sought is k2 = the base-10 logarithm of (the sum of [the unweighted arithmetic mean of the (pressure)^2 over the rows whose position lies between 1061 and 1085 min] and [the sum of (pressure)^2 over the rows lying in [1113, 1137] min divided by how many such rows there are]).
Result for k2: 2.894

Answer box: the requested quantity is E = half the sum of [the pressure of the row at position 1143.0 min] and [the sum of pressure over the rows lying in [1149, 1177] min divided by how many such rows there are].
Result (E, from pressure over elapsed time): 20.2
